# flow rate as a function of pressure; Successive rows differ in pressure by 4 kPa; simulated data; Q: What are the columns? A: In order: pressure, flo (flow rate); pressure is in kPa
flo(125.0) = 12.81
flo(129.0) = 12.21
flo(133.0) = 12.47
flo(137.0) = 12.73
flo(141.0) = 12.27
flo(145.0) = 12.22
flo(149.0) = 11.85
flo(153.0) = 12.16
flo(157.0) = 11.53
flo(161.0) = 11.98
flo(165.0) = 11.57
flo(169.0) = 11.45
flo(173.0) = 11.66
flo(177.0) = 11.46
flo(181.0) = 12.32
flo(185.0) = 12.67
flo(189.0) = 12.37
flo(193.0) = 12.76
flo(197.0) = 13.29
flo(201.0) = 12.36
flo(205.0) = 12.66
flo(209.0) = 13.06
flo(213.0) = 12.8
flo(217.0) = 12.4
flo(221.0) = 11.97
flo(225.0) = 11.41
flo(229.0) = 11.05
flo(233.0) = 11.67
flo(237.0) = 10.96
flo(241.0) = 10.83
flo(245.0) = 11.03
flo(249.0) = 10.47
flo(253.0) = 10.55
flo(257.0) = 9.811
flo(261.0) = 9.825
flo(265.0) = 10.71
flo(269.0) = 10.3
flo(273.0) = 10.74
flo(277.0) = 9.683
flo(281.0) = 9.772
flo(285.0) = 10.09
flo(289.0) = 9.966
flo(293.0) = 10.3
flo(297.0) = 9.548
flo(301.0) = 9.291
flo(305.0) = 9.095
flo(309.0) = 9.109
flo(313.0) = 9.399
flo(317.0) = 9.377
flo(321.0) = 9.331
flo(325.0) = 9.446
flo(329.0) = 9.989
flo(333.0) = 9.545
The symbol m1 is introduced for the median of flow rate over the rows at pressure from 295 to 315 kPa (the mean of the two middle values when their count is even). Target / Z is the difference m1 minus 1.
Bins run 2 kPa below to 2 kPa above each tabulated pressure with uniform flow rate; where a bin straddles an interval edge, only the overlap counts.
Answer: 8.3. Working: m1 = 9.3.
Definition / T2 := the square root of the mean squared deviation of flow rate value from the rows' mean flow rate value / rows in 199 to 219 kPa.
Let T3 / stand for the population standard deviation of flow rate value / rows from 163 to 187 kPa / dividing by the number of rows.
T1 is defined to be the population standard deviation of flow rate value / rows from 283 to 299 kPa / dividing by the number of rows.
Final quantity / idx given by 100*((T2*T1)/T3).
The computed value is 15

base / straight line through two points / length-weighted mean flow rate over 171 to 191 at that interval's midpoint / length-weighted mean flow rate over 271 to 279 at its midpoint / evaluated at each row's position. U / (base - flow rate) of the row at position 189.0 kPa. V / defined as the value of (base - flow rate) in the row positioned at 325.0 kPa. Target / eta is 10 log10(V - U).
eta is -7.0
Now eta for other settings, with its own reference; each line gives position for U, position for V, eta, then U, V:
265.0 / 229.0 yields -4.2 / -0.3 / 0.1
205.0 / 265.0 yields -1.3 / -1.0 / -0.3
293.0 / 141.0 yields 0.3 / -0.4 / 0.6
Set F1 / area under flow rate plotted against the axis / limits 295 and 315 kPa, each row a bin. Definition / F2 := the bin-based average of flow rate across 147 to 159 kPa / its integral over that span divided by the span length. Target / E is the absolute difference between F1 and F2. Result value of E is 174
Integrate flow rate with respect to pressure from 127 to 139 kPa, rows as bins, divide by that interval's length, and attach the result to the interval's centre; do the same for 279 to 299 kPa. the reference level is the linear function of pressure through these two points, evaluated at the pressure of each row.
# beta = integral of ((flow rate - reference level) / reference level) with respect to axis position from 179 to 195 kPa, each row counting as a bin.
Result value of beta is 1.3 kPa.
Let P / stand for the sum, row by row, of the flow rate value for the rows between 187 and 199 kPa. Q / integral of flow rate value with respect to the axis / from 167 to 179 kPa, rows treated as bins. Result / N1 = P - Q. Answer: -100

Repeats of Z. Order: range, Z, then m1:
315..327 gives 8.4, 9.4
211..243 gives 10.5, 11.5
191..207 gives 11.7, 12.7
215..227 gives 11.0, 12.0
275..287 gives 8.8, 9.8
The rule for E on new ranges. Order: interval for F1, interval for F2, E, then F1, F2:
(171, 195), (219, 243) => 282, 293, 11.3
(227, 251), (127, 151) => 252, 264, 12.3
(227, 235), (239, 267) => 80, 91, 10.5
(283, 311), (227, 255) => 259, 270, 10.9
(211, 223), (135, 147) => 136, 149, 12.4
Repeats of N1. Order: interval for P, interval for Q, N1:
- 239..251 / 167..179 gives -106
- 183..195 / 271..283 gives -83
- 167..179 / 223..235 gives -102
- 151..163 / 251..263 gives -85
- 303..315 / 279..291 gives -92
